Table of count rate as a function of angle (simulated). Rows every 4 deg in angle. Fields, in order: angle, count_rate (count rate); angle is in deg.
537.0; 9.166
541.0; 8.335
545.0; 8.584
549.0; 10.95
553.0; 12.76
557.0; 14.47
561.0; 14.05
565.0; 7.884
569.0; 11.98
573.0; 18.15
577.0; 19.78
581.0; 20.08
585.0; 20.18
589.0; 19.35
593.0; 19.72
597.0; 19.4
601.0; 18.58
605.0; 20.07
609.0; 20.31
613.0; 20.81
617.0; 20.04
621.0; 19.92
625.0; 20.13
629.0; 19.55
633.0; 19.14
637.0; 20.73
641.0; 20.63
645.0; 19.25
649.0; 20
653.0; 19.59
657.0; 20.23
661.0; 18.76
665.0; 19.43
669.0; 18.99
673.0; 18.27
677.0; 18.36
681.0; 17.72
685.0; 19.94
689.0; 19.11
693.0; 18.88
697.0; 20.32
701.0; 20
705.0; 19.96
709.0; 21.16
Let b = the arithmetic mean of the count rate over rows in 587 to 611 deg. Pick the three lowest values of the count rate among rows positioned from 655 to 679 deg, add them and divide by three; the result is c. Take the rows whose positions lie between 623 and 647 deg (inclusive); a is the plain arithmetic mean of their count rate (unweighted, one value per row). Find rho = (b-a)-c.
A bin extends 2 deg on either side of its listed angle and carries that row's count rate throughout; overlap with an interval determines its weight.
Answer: -18.8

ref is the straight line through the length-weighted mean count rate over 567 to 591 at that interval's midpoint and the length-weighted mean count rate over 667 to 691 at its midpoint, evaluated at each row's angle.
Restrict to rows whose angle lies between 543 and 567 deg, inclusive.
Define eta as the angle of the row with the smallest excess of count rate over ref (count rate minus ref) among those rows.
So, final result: 565.0 deg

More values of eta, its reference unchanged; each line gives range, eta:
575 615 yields 601.0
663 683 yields 681.0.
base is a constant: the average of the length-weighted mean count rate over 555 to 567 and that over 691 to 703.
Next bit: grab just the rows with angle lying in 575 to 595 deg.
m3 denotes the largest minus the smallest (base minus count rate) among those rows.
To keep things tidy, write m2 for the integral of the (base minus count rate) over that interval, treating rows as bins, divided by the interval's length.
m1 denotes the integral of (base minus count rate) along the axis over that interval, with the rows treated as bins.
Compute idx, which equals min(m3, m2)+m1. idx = -82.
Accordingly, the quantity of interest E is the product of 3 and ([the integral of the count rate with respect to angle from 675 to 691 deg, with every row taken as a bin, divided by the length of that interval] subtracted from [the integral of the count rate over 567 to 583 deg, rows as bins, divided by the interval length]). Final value -4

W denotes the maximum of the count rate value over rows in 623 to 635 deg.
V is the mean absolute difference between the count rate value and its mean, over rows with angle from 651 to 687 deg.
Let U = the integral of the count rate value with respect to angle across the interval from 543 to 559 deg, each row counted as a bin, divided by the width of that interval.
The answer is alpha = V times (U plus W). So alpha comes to 22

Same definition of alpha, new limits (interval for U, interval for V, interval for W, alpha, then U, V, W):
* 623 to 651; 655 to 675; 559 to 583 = 22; 20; 0.6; 20.08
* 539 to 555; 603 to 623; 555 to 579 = 8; 10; 0.3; 19.78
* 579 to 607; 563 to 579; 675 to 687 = 179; 20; 4.5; 19.94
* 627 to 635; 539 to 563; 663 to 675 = 87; 19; 2.2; 19.43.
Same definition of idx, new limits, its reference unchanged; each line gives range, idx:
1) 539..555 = 97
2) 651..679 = -92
